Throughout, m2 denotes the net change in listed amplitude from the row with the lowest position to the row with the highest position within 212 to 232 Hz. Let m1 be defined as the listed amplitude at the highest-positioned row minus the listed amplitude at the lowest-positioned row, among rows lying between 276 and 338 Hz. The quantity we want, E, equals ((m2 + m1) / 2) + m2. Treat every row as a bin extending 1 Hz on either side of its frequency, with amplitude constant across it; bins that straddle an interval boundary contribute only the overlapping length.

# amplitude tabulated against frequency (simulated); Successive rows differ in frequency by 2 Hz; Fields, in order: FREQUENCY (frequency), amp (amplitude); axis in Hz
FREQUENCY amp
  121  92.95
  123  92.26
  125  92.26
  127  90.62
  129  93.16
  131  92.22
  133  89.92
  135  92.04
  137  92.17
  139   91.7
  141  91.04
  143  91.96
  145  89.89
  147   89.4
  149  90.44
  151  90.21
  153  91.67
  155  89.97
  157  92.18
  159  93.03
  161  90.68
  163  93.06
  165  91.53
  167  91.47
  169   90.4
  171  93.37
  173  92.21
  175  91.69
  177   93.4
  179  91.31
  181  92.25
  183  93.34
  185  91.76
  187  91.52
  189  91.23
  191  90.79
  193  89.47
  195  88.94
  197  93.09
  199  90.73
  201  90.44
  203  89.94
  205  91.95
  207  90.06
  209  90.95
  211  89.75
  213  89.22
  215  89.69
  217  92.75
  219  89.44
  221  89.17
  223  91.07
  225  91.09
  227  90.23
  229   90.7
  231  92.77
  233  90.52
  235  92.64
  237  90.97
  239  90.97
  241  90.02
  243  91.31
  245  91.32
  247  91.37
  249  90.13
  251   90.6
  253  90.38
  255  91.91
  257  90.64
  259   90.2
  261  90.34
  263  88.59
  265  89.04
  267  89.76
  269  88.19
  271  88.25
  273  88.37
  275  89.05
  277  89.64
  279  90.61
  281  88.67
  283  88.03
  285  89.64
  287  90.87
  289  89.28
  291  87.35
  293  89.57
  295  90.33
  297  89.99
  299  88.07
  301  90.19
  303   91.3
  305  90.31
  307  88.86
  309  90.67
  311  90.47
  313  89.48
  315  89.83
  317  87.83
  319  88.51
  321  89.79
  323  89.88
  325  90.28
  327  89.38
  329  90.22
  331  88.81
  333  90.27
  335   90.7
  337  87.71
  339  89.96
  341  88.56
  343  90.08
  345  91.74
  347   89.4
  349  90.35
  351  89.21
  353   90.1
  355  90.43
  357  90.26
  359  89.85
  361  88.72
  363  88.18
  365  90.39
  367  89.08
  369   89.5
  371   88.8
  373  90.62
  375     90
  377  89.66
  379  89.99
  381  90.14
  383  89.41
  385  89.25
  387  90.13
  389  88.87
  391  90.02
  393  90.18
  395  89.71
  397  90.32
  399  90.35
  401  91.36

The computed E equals 4.4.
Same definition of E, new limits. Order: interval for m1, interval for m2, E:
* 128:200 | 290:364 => 0.0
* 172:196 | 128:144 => -3.4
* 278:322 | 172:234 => -2.9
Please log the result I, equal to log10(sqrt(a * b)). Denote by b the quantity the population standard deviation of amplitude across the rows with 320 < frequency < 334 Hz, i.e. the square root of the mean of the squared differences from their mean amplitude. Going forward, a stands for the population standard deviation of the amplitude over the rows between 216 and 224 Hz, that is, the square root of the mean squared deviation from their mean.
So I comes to -0.07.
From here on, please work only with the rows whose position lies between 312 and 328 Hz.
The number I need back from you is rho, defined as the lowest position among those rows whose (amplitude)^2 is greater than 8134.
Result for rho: 325 Hz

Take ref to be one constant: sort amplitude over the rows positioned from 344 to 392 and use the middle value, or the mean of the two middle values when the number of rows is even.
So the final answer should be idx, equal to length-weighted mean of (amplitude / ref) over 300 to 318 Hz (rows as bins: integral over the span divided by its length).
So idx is 1.00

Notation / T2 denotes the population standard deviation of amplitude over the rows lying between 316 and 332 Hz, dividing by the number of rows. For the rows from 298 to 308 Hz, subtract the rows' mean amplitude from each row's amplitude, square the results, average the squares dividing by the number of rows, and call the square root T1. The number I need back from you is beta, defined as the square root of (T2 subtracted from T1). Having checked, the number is 0.6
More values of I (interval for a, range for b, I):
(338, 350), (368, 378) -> -0.12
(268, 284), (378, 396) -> -0.22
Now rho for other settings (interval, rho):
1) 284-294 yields 287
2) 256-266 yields 257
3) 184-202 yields 185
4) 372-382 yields 373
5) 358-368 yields 365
